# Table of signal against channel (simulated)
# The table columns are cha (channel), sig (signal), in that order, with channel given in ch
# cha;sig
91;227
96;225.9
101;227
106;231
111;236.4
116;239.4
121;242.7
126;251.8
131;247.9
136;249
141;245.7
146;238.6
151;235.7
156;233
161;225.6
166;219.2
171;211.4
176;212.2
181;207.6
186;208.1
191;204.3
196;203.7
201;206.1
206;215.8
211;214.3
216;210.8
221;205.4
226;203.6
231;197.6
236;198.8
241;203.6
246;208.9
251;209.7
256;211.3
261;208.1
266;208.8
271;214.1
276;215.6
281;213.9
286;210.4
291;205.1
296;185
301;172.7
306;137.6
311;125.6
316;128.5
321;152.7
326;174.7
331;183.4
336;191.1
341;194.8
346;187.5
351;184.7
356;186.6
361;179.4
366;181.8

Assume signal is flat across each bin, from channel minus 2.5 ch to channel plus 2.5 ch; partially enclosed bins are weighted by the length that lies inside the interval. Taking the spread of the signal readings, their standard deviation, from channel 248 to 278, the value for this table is 3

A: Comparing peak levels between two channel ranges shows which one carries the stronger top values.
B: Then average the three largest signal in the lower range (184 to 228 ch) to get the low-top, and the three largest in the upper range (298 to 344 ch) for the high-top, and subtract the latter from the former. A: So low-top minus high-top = 24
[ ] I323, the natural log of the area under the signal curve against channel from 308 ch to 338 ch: 8.47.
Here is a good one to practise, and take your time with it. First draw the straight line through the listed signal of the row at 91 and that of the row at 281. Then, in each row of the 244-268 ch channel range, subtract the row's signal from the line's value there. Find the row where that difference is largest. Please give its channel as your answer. 246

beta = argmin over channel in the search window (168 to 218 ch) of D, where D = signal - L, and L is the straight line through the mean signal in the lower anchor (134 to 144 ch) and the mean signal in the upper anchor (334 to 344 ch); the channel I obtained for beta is 191 ch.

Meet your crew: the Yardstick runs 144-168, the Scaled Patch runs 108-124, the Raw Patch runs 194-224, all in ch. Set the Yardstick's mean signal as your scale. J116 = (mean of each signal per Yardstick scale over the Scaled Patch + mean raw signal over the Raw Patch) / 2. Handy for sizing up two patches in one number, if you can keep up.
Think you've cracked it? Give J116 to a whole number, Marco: 105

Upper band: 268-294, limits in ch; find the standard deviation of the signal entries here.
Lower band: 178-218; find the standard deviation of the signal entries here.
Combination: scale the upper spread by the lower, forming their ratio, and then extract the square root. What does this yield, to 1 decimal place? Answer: 1.0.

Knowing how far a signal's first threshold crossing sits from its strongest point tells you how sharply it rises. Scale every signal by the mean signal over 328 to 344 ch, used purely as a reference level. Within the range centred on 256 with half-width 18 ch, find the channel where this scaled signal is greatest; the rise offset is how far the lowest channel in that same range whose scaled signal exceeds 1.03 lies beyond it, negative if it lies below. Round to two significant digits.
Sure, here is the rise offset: -30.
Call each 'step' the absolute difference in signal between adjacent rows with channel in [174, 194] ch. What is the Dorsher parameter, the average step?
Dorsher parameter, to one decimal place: 3.0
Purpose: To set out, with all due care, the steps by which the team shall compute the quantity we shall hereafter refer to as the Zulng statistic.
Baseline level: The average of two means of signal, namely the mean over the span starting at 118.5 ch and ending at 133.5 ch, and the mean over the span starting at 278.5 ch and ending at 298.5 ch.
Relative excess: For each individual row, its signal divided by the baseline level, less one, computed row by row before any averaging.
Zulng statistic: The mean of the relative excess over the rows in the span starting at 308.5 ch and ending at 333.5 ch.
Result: -0.32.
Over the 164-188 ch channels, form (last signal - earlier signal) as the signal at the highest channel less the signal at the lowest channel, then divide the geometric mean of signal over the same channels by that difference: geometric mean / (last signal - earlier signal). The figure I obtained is -19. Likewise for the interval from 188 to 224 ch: 190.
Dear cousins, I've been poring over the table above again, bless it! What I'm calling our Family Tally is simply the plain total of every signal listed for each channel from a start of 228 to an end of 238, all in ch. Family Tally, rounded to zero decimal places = 396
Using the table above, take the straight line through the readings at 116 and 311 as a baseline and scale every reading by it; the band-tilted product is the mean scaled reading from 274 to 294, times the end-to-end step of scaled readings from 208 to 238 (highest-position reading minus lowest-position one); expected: 0.013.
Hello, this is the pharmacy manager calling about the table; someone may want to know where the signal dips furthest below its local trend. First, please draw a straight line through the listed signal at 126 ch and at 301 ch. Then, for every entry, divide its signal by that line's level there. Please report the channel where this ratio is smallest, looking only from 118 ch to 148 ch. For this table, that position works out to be 121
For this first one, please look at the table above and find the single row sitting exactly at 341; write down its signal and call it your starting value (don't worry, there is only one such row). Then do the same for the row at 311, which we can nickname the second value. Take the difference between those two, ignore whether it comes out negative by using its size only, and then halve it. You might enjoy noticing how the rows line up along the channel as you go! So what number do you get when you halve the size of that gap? 35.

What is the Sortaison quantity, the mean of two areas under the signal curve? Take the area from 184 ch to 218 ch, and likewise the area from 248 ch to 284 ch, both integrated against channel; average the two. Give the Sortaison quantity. 7362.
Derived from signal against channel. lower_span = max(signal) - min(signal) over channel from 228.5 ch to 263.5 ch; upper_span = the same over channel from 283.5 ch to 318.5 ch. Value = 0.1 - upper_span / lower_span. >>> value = -6.1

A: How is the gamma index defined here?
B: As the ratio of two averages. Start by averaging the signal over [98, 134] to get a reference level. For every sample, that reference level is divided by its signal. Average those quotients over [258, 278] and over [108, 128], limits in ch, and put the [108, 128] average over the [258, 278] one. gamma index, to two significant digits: 0.87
